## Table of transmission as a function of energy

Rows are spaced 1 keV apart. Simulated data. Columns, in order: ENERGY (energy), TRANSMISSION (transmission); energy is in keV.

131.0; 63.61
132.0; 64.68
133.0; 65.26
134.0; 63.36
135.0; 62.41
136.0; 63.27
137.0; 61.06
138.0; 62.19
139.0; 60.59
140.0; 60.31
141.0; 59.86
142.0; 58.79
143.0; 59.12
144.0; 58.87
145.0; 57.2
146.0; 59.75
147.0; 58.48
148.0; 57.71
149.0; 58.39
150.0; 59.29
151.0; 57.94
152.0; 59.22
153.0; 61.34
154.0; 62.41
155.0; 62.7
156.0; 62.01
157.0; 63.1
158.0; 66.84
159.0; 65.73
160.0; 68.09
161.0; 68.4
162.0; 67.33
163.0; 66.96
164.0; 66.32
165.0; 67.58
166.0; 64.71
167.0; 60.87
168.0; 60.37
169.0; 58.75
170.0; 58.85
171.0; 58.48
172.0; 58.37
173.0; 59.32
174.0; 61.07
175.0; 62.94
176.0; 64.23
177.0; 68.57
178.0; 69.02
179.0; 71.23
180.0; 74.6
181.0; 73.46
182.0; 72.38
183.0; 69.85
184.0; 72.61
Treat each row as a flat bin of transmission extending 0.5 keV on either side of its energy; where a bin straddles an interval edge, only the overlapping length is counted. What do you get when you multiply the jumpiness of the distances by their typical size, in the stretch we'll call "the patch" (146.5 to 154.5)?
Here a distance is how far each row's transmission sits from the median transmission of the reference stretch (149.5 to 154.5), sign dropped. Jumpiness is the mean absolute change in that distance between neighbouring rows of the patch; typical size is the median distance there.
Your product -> 1.3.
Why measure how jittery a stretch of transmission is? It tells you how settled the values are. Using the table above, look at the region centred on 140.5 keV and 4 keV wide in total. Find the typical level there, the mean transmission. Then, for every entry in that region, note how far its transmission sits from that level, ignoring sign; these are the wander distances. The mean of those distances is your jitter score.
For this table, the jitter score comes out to 0.56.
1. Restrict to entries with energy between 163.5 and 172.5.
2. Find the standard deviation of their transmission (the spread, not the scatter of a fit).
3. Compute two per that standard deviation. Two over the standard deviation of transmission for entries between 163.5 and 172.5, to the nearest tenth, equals 0.6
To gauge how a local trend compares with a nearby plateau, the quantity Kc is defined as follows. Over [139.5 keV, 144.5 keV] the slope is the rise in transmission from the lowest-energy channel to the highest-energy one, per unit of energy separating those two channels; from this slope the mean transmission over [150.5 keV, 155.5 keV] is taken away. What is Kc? -61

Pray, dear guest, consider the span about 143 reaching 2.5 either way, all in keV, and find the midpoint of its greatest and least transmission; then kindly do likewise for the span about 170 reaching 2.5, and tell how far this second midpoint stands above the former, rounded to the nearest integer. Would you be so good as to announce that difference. 1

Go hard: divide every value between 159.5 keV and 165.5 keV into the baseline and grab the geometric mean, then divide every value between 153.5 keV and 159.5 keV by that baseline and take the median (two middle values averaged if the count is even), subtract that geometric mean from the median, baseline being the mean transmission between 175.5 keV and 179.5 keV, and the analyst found -0.09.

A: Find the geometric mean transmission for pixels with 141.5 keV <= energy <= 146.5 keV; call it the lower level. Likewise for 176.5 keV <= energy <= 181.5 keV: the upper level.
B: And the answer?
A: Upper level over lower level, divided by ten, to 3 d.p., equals 0.121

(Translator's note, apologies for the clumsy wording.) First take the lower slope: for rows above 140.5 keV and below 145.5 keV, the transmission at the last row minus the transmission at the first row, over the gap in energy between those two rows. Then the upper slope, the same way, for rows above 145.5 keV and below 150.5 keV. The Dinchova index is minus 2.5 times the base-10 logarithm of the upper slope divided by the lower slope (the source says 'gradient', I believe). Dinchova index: 1.9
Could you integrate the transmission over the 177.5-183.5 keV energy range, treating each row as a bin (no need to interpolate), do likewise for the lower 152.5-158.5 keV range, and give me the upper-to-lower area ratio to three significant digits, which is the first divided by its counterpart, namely 1.14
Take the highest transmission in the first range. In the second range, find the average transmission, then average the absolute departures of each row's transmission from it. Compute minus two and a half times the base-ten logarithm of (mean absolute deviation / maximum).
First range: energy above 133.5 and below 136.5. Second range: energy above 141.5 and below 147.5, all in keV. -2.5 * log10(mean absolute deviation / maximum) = 5.1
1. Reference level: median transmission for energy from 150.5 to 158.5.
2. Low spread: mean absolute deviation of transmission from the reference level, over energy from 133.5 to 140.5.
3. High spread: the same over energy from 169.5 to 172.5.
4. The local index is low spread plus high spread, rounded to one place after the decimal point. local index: 4.7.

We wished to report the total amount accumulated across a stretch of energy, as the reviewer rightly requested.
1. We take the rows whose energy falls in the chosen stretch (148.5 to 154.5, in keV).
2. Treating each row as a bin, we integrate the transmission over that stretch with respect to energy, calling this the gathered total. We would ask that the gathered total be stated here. 359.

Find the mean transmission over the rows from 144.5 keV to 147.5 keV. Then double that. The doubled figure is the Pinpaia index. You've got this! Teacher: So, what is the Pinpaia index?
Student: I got 117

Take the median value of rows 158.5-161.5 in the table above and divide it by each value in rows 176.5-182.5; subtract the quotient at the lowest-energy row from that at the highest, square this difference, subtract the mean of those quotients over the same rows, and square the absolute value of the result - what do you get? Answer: 0.90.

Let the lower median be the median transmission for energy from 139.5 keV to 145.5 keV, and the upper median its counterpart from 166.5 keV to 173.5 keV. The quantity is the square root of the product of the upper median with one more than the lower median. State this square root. 59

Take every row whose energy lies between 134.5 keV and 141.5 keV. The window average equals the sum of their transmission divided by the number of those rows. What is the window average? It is 61.4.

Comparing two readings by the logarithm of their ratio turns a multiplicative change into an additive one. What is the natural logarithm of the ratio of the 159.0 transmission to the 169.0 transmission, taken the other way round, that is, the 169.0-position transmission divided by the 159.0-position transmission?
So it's -0.11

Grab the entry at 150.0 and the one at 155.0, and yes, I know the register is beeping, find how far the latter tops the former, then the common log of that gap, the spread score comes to 0.5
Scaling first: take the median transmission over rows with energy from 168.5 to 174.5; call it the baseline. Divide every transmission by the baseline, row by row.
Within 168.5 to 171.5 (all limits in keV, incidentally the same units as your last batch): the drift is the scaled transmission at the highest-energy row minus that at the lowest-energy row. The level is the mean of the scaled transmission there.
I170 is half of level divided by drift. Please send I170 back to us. -109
